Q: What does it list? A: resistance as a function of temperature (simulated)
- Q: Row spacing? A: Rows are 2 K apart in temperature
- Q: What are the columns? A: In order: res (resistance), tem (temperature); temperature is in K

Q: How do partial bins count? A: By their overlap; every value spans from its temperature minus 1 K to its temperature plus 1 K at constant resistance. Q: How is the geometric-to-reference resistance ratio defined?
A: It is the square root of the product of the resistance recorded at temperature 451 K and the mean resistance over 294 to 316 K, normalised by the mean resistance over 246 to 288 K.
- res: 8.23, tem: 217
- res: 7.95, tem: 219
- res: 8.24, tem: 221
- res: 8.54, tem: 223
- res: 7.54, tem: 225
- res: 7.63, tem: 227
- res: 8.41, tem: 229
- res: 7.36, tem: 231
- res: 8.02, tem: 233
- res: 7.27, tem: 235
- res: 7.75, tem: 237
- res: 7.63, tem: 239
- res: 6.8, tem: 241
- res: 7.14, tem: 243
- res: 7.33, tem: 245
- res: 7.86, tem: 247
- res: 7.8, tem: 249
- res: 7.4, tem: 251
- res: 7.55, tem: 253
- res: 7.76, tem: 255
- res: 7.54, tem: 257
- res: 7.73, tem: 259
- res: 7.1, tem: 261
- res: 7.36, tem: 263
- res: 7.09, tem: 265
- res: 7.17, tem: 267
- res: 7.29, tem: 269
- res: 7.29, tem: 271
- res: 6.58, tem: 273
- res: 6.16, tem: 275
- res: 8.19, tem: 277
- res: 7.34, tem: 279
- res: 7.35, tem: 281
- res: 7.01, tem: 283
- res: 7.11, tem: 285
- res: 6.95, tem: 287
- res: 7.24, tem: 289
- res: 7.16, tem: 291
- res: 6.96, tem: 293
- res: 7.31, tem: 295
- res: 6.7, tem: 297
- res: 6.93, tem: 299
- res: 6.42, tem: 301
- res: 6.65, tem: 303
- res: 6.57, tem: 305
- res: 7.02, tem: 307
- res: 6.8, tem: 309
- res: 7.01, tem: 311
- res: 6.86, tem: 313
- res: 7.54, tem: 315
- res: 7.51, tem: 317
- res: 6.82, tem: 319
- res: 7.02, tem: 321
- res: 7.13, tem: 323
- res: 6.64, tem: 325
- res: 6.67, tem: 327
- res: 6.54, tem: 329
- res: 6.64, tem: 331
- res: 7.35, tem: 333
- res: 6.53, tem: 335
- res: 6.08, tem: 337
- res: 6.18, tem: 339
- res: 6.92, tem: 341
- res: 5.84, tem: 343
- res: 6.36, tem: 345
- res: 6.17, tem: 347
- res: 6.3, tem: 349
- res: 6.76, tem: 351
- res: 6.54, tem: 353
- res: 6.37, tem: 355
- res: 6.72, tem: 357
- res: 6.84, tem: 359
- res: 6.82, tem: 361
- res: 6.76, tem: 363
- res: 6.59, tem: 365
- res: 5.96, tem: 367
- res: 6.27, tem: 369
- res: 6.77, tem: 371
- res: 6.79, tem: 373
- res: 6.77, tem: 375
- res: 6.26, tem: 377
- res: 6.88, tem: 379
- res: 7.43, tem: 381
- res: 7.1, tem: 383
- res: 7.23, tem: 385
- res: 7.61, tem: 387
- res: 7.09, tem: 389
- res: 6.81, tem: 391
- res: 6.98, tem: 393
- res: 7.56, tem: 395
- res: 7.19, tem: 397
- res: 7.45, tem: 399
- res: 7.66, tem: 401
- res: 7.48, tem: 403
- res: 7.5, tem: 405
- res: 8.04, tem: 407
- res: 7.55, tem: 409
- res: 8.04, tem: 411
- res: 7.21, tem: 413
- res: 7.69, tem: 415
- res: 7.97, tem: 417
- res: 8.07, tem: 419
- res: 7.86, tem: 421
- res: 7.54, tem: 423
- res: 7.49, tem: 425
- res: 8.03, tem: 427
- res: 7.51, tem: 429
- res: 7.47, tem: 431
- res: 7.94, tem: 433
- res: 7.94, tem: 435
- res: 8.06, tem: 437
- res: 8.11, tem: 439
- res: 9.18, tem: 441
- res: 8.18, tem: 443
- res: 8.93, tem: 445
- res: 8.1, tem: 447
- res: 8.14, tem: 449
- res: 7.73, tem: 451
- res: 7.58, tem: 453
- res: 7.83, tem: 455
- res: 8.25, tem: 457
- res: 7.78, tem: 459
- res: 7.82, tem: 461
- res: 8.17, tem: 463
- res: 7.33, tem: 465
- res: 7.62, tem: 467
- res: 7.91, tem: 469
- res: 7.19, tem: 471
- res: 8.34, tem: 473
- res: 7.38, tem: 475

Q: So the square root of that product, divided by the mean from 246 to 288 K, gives 1.00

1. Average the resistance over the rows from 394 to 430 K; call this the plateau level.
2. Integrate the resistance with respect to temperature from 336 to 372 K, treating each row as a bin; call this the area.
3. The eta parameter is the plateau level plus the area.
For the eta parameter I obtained 240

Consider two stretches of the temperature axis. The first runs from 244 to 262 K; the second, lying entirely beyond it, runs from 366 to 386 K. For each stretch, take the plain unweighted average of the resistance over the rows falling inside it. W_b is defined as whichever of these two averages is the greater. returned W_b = 7.6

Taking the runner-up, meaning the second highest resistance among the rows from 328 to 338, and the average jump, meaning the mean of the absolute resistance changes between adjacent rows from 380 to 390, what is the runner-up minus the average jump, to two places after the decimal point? 6.30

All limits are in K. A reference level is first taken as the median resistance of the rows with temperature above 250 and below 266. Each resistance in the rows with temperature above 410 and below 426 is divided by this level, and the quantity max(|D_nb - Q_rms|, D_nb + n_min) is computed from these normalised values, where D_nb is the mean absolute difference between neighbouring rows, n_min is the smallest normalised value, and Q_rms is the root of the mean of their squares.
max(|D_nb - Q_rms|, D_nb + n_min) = 1.01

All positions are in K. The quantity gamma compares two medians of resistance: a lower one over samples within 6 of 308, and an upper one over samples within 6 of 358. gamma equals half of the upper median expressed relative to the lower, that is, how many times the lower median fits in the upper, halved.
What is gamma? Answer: 0.49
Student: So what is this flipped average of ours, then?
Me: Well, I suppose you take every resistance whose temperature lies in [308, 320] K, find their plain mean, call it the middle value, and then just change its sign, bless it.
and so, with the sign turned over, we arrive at -7.1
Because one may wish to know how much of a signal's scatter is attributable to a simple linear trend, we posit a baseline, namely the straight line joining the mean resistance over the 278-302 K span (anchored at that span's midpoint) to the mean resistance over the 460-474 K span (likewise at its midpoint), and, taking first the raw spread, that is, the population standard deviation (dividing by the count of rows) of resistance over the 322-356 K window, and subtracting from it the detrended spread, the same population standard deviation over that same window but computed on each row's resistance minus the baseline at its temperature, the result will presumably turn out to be -0.019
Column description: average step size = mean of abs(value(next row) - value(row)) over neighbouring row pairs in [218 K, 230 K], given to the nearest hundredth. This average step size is 0.49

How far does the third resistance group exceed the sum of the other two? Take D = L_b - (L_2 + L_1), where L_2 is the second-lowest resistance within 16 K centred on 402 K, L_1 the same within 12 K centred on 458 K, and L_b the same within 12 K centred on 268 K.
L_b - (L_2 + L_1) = -8.1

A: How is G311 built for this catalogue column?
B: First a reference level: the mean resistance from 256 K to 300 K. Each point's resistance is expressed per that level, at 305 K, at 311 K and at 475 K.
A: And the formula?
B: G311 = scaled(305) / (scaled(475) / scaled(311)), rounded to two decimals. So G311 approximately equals 0.87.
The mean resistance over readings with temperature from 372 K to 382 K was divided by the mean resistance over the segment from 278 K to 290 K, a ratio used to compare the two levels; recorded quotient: 0.95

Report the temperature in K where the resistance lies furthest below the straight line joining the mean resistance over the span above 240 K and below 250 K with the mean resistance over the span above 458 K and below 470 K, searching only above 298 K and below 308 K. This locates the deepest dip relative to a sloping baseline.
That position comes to 301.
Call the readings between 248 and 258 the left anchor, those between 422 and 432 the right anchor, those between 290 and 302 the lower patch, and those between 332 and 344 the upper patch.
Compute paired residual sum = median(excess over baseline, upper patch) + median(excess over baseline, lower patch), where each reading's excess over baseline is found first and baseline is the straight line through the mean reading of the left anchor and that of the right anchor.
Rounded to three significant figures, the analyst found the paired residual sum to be -1.92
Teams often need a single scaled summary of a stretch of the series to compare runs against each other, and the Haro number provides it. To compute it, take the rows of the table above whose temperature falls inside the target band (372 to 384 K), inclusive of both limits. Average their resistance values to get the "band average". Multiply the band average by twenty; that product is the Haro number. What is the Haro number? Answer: 137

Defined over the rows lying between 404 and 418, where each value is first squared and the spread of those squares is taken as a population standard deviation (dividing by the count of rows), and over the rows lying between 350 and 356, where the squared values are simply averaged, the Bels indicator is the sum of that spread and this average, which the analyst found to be 47.5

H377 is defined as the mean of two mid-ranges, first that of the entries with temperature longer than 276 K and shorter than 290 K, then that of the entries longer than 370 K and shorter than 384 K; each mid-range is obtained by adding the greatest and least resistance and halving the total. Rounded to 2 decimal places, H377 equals 7.21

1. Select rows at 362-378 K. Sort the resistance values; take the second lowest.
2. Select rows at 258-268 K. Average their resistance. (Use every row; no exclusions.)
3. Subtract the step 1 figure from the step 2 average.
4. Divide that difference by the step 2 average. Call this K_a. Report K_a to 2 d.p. 0.14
